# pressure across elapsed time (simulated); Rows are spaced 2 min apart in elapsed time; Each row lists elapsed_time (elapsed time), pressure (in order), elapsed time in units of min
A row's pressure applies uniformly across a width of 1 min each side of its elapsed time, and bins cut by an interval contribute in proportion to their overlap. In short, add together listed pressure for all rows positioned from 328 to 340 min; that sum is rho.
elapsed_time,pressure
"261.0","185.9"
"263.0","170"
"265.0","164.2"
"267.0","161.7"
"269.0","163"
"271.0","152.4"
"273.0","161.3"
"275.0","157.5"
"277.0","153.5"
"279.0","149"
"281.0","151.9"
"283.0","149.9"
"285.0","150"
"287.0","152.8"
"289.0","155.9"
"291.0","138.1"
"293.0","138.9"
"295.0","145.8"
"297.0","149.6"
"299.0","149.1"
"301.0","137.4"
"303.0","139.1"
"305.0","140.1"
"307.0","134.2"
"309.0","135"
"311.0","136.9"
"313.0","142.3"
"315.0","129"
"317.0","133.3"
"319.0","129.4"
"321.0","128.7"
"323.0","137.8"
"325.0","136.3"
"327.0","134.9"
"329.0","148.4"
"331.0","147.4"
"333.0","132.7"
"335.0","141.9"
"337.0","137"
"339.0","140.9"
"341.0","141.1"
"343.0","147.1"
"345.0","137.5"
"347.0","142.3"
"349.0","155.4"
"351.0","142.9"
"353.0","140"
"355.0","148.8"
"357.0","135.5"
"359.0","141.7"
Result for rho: 848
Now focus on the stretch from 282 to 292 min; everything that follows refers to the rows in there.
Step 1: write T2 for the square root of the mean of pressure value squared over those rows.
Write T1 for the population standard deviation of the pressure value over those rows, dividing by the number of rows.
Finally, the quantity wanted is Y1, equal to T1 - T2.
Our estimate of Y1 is -143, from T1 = 6.0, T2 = 149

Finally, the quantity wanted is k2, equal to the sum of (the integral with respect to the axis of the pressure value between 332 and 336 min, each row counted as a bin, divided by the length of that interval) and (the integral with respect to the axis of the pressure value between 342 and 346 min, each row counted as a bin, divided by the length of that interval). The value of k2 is 280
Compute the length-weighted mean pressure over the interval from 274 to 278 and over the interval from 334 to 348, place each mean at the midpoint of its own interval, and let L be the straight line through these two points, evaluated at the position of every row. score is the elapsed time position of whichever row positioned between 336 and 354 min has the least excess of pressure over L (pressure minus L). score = 337.0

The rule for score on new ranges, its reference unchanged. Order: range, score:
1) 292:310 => 307.0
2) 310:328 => 315.0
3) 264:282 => 279.0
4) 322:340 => 333.0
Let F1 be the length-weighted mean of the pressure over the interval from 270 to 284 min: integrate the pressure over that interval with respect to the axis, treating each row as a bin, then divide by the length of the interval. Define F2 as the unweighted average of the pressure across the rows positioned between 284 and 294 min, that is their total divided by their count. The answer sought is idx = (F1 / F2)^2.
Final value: 1.1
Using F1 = 154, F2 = 147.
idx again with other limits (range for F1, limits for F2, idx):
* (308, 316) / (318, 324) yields 1.1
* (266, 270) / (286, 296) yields 1.2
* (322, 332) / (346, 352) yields 0.9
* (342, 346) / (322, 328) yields 1.1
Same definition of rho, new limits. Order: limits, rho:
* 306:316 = 677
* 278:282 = 301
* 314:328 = 929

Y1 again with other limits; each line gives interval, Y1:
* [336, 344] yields -138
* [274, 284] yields -149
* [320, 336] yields -132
